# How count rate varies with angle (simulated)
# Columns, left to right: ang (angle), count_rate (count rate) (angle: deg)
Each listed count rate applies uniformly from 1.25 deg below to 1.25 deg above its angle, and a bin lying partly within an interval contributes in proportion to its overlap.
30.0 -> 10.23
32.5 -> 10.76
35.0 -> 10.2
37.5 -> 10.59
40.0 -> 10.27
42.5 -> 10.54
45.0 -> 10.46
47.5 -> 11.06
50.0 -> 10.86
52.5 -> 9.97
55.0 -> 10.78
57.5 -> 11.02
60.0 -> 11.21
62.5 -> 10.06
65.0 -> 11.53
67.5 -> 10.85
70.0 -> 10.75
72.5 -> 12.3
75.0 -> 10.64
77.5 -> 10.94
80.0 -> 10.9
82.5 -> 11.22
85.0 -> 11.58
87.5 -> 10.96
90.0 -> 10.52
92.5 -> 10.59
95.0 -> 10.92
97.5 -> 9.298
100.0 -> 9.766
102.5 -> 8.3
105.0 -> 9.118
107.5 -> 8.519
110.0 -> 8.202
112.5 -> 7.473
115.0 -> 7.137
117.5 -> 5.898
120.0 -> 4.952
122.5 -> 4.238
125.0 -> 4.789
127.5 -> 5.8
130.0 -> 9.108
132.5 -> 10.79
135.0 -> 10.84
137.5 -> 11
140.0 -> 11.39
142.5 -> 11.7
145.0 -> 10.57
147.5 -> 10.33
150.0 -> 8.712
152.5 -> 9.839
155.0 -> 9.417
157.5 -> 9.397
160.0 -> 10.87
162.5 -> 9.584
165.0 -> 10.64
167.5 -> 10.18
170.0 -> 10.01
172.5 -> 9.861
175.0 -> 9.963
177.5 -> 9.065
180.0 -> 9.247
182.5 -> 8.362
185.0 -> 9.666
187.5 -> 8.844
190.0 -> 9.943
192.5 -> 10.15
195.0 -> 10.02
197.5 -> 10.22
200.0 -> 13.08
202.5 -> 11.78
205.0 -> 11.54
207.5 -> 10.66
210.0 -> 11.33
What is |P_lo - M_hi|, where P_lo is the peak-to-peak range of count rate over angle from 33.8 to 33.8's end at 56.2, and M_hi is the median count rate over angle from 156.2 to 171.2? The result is 9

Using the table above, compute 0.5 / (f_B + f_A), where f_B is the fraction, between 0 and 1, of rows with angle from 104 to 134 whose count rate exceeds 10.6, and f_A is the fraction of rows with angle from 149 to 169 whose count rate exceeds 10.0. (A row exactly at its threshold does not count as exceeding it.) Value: 1.1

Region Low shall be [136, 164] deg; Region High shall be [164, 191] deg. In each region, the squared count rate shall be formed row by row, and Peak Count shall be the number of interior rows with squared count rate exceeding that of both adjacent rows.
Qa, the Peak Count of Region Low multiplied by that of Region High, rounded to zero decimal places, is 9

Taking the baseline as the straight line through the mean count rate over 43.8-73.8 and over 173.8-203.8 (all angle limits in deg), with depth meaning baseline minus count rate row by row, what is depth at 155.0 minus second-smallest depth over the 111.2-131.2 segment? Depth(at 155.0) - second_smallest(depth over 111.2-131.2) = -2.2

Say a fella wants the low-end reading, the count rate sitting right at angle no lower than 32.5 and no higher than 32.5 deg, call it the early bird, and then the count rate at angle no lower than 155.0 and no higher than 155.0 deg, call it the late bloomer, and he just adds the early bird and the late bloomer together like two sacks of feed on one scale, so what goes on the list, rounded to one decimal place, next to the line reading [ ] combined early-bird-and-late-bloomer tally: 20.2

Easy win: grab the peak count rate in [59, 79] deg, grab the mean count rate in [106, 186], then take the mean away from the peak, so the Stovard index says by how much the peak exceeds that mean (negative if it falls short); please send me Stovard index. 3.3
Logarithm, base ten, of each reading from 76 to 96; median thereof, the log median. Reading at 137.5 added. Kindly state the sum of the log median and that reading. 12.0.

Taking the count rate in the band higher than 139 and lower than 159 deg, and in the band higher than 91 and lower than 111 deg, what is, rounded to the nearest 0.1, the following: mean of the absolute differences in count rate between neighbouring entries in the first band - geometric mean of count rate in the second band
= -8.6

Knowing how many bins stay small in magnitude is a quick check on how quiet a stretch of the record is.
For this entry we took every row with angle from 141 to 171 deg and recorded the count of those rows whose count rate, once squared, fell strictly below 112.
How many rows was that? 9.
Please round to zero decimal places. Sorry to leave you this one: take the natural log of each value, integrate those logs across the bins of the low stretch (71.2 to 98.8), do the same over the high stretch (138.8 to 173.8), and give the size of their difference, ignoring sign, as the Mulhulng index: 15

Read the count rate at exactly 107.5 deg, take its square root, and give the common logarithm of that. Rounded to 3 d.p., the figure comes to 0.465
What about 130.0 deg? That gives 0.480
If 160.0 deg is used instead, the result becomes 0.518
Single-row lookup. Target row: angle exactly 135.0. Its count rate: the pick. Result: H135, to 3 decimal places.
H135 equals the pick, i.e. 10.840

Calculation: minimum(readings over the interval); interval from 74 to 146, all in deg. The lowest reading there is 4.238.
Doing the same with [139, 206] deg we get 8.362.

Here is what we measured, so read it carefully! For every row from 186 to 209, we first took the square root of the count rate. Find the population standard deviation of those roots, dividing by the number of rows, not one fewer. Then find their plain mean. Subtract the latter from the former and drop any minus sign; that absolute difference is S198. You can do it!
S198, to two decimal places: 3.09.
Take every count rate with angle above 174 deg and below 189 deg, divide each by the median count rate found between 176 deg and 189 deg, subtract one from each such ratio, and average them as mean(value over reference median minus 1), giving 0.01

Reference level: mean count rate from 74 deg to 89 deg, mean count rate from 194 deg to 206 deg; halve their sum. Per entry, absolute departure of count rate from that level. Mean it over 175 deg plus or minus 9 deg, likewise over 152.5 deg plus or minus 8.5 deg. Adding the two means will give 3.0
